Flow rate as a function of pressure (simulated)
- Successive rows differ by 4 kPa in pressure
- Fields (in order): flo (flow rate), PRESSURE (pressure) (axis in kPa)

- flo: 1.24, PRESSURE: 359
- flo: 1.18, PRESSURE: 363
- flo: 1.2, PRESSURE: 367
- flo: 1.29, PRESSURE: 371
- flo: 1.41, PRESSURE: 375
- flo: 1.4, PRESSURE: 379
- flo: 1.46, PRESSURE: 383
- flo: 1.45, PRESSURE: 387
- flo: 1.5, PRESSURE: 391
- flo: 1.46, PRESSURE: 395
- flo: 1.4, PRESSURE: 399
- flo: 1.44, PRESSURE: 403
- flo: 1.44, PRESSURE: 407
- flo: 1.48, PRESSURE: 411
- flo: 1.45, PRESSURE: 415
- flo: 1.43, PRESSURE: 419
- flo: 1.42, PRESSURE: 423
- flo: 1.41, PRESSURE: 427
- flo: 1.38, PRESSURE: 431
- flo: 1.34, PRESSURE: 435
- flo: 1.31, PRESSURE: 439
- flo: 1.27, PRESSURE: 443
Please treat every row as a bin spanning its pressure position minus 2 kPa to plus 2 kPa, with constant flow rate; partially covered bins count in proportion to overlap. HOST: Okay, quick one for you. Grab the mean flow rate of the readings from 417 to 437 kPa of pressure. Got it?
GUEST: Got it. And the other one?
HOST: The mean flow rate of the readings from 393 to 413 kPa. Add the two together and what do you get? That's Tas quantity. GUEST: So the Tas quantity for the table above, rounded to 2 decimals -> 2.84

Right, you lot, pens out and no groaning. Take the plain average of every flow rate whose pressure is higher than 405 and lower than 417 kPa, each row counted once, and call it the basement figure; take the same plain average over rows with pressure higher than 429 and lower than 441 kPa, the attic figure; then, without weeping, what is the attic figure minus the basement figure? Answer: -0.11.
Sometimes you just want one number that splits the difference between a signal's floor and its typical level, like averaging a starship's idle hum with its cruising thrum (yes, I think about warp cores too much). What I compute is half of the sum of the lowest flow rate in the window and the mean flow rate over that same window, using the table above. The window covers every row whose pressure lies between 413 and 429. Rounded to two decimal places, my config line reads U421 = 1.42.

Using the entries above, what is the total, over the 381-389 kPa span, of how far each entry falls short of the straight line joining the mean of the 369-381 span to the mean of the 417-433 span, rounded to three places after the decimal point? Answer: -0.159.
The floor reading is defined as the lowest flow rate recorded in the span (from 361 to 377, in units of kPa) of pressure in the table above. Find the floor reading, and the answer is 1.18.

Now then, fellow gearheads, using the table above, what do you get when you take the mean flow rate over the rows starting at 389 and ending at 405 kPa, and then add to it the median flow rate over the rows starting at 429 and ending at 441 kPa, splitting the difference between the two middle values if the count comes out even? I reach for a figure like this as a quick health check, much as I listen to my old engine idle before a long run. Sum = 2.79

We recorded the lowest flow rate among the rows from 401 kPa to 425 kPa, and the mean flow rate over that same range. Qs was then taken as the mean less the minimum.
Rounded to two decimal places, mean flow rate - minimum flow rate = 0.02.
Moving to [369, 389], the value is 0.11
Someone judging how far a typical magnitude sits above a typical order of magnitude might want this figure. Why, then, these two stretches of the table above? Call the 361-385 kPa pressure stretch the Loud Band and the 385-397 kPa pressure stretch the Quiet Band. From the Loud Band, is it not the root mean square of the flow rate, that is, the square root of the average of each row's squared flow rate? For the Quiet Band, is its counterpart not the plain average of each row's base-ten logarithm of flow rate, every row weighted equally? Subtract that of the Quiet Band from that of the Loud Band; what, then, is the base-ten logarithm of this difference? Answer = 0.065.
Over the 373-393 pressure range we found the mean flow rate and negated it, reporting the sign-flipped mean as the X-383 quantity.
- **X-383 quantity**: -1.44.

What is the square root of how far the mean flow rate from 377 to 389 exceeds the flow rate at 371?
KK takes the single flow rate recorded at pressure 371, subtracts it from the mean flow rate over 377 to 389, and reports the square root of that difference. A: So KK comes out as 0.38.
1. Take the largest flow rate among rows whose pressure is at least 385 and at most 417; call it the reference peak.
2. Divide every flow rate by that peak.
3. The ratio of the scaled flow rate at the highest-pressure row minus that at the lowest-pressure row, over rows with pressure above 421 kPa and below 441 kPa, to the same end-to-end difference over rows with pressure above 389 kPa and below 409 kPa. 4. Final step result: 1.8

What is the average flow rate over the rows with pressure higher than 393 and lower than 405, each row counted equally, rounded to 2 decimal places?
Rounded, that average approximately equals 1.43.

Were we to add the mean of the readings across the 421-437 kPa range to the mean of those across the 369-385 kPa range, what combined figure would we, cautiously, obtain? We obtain 2.78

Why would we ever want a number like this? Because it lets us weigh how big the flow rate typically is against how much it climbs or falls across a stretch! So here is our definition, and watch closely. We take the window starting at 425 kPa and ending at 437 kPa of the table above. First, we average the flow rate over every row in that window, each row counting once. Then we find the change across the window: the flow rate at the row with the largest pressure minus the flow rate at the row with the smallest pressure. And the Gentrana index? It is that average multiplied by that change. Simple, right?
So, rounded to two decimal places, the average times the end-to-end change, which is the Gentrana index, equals -0.10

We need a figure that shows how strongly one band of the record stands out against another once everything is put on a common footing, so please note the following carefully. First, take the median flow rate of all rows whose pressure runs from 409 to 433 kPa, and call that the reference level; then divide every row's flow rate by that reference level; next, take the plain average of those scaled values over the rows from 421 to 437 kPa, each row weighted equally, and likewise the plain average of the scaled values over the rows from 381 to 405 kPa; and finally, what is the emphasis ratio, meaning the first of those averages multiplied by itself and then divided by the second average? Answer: 0.93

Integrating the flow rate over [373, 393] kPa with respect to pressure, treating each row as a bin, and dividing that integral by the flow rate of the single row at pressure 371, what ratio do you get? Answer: 22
